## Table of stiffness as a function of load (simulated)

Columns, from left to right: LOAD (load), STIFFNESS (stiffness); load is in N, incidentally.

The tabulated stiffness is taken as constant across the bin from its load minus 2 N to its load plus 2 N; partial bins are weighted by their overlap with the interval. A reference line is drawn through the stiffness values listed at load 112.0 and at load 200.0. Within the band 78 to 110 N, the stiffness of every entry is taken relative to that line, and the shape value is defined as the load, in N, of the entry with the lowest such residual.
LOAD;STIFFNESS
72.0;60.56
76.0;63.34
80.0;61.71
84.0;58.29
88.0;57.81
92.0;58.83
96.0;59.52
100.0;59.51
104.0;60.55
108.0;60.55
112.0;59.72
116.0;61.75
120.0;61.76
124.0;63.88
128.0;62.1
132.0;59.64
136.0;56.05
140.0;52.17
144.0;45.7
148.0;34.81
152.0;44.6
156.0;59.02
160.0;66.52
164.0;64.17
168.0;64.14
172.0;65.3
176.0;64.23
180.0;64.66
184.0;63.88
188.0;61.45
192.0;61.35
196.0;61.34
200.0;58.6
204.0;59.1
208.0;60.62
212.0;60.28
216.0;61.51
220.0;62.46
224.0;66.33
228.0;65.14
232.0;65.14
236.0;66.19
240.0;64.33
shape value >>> 88.0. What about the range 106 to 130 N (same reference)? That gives 112.0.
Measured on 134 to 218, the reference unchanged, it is 148.0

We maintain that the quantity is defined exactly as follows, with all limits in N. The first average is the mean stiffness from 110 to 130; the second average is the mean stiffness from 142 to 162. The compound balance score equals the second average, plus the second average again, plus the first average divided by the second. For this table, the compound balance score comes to 101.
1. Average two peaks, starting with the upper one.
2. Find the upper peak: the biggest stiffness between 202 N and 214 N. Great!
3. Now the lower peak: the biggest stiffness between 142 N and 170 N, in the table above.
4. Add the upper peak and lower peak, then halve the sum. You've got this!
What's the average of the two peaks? 64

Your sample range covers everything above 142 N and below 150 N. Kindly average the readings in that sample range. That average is 40.3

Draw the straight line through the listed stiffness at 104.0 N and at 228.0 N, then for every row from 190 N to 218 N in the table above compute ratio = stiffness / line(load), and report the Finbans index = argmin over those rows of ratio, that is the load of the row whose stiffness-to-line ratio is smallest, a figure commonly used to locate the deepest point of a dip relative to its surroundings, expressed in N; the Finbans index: 200.0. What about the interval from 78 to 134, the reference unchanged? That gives 88.0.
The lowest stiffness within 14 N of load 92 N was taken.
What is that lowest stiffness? 57.81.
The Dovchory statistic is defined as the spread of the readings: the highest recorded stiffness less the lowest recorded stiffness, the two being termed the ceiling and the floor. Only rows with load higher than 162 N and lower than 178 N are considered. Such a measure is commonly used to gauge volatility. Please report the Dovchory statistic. 1.2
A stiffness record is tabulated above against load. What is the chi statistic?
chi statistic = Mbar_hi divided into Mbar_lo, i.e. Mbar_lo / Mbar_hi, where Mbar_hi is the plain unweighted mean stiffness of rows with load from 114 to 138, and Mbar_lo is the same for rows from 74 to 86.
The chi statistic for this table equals 1.00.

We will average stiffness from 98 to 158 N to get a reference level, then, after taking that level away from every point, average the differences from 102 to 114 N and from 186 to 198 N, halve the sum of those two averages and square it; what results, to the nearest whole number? 22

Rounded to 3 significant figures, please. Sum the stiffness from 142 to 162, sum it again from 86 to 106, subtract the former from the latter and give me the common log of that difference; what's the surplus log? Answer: 1.66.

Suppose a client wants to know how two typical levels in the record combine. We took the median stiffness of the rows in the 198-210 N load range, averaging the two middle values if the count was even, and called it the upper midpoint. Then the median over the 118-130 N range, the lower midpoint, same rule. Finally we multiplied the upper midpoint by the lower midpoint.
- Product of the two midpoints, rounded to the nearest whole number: 3670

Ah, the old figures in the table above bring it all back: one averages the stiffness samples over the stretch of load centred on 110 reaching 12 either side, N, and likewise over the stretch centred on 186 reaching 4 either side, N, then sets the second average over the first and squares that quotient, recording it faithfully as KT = 1.07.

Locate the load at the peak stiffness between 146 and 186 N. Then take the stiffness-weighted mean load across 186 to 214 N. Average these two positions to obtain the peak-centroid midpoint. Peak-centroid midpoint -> 180.0 N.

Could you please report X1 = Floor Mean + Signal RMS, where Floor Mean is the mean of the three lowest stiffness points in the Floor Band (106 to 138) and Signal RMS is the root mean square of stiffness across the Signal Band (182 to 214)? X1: 119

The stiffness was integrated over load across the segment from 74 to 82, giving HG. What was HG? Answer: 500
